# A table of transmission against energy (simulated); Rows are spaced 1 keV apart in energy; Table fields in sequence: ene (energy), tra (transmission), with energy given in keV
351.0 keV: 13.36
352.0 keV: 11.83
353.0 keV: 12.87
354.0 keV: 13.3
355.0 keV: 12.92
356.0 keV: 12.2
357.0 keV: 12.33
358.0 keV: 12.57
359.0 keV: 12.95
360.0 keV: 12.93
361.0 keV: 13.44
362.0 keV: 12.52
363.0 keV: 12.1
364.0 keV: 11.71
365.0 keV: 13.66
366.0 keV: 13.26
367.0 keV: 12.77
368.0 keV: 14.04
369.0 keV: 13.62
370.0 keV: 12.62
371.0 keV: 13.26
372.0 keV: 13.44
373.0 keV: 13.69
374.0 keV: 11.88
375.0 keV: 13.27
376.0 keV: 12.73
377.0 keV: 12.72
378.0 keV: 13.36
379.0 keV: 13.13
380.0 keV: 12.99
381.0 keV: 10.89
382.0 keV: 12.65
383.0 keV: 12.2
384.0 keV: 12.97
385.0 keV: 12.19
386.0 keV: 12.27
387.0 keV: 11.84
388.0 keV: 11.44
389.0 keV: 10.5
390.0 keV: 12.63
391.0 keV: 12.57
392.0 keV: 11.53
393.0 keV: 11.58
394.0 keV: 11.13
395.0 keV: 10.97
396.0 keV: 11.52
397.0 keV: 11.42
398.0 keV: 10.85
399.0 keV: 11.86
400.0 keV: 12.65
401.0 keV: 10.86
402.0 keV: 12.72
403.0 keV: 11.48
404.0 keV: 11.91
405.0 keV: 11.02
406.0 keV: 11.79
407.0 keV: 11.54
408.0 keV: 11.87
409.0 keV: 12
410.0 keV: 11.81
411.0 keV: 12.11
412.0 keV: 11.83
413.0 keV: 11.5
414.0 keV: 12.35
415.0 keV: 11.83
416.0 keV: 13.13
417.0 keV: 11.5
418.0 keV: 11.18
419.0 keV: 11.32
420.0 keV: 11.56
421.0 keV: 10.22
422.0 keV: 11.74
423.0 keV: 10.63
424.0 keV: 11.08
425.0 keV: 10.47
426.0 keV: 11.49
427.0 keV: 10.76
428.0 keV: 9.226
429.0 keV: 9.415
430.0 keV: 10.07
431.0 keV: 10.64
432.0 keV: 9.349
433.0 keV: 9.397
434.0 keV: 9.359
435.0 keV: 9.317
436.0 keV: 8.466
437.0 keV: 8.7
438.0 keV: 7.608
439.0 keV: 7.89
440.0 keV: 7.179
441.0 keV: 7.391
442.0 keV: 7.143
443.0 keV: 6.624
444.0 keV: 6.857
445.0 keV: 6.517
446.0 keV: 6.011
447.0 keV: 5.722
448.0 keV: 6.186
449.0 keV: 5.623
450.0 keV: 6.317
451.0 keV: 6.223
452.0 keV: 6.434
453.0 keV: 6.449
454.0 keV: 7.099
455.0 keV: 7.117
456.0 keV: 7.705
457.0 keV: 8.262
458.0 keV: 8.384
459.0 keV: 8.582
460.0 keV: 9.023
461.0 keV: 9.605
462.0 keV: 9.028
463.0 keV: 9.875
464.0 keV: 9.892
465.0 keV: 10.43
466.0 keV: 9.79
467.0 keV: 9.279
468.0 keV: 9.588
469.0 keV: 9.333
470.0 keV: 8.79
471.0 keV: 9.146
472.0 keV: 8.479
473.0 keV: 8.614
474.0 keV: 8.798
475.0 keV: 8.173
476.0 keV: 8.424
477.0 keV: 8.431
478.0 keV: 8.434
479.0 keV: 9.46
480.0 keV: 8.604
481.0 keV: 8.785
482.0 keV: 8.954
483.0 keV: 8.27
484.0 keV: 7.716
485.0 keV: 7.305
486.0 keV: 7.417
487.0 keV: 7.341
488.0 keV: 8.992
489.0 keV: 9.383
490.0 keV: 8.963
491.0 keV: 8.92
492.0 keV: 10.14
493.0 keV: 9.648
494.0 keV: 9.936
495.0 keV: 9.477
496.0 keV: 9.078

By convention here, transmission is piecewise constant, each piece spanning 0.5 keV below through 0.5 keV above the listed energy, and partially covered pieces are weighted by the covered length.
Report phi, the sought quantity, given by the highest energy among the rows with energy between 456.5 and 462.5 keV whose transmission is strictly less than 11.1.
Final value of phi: 462.0 keV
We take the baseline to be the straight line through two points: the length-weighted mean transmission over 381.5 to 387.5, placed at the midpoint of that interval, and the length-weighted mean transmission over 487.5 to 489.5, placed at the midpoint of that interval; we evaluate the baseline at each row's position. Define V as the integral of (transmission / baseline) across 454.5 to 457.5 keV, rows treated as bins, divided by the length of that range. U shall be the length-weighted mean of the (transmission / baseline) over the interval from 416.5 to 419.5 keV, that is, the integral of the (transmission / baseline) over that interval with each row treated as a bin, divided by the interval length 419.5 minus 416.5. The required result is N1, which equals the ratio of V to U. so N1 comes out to 0.76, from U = 1.00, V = 0.76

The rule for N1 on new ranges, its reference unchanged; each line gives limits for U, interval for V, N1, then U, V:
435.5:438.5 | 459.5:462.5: 1.20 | 0.77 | 0.92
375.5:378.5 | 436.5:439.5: 0.73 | 1.03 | 0.75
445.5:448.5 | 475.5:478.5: 1.55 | 0.57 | 0.88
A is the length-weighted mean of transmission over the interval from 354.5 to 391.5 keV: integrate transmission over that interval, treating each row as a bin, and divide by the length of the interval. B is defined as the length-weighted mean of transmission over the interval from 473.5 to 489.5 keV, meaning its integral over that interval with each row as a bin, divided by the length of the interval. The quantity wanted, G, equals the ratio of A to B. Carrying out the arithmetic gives 1.5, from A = 12.7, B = 8.4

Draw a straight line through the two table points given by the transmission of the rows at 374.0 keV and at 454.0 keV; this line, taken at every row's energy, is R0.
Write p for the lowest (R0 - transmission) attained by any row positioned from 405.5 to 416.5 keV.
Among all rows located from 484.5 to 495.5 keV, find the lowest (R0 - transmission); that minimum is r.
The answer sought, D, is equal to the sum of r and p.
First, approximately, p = -3.76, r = -5.3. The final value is -9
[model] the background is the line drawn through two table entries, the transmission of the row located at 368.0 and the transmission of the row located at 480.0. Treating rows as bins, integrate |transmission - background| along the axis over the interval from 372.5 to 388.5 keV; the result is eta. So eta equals 15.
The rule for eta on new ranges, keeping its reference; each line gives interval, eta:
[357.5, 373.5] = 18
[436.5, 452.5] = 57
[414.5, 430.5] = 11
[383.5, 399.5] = 19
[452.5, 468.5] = 19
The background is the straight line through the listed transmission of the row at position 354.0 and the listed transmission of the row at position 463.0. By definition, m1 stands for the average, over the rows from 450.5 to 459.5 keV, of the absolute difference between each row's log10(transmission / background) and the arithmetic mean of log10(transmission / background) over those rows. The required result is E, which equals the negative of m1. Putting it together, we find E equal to -0.048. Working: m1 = 0.048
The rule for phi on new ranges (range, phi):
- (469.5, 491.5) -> 491.0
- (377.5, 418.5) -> 405.0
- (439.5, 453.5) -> 453.0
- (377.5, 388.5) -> 381.0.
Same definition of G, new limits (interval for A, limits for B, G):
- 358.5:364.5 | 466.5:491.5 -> 1.5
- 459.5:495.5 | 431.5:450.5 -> 1.2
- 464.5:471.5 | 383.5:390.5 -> 0.8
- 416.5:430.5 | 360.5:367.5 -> 0.8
